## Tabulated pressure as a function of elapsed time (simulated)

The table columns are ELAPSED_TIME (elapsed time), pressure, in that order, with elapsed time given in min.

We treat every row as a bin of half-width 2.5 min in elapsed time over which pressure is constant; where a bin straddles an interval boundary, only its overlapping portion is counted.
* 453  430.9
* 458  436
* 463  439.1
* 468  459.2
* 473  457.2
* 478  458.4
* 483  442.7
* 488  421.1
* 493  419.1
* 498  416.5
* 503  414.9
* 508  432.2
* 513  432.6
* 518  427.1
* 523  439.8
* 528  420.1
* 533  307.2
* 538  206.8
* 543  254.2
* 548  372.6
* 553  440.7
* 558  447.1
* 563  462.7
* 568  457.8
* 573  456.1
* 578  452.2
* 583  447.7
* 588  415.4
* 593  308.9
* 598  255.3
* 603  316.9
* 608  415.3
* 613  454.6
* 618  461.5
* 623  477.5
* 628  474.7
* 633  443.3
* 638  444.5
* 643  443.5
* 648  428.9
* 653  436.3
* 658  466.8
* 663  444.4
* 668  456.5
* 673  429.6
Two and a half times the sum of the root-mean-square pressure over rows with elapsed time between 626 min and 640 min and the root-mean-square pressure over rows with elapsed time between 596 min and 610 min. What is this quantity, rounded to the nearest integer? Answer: 1975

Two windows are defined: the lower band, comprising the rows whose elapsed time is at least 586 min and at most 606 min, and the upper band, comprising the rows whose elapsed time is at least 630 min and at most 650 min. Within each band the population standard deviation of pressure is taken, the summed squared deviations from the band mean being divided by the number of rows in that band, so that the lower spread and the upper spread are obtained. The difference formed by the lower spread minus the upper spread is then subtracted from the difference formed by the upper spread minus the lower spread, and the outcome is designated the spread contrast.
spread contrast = -103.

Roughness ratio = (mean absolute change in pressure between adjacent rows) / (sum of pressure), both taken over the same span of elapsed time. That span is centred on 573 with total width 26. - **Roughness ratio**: 0.002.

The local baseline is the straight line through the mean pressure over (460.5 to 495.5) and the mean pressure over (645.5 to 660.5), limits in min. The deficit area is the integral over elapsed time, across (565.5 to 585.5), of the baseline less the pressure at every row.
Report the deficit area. -203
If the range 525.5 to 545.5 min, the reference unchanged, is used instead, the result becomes 2917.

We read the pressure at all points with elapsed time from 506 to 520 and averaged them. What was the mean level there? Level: 431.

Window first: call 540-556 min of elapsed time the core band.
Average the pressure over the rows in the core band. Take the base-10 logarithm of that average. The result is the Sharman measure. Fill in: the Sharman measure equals 2.55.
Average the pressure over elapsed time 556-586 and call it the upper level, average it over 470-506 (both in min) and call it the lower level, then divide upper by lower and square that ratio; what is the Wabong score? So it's 1.10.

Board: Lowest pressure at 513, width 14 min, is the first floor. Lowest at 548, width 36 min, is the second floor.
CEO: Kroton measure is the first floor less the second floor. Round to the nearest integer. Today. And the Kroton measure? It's 220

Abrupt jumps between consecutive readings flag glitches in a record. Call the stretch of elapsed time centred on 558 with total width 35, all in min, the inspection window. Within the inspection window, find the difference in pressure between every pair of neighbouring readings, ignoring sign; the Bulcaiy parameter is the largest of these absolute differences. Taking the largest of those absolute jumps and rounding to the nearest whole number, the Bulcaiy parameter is 118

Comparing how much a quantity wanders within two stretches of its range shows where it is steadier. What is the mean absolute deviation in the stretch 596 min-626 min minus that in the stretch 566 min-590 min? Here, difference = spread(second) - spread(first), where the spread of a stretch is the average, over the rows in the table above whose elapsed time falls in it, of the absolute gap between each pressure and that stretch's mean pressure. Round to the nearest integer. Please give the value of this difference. 62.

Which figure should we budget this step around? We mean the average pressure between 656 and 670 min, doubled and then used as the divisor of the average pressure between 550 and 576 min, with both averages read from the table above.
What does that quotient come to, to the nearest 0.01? 0.50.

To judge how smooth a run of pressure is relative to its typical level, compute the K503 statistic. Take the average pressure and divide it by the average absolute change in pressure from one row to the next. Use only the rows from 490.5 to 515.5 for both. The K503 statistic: 77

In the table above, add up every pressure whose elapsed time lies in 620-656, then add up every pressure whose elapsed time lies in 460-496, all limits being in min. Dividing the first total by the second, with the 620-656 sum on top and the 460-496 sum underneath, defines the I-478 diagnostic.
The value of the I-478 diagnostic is 1.02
